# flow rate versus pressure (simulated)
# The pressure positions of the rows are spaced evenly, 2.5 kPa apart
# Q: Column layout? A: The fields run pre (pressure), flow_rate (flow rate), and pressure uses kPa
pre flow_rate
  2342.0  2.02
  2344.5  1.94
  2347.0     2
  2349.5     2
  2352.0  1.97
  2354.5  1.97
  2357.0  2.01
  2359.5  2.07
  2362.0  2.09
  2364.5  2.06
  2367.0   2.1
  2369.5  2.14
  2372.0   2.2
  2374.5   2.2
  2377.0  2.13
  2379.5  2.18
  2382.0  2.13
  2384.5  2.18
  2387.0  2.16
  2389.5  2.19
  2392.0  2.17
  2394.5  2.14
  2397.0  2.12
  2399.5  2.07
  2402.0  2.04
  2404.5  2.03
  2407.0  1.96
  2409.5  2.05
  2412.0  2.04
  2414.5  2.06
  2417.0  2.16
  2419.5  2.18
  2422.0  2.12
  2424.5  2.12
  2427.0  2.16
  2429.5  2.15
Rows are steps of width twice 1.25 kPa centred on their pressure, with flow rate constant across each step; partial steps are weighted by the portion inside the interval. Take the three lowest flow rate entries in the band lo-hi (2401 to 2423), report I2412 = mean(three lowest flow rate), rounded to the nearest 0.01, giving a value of 2.01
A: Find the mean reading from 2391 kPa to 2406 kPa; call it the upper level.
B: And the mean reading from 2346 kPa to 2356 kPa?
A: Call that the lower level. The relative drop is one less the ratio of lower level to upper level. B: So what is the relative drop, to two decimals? 0.05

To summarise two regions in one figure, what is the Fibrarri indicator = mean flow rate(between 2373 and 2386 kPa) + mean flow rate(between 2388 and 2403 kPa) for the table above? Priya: 4.29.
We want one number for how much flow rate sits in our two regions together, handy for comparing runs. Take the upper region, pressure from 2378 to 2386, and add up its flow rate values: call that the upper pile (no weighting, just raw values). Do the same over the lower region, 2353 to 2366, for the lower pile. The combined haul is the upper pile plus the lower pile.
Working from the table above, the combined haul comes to 17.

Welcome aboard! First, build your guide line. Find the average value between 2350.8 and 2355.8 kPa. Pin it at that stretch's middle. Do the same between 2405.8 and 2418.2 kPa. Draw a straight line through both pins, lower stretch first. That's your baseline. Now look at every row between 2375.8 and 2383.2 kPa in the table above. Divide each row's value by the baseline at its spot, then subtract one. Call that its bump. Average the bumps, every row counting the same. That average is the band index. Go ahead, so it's 0.069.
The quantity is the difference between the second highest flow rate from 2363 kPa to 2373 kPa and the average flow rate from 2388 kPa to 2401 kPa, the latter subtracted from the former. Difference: 0.00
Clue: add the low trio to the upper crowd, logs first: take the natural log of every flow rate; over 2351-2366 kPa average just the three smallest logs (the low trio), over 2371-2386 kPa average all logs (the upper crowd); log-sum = 1.459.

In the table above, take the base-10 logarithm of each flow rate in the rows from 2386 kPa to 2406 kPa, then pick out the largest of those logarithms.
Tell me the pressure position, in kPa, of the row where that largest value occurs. 2389.5 kPa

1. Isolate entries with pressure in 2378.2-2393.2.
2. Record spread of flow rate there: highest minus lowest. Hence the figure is 0.060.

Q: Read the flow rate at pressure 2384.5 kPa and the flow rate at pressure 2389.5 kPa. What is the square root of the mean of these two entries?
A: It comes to 1.48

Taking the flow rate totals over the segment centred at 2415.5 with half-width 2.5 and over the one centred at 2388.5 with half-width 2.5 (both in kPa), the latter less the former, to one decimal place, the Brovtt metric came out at 0.1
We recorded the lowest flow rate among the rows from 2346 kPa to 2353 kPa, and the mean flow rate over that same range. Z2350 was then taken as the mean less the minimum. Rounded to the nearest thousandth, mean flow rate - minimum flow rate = 0.020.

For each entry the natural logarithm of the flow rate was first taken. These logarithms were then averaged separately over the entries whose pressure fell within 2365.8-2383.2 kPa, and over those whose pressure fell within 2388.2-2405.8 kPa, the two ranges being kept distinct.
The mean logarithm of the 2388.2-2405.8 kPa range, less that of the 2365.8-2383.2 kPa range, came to -0.02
